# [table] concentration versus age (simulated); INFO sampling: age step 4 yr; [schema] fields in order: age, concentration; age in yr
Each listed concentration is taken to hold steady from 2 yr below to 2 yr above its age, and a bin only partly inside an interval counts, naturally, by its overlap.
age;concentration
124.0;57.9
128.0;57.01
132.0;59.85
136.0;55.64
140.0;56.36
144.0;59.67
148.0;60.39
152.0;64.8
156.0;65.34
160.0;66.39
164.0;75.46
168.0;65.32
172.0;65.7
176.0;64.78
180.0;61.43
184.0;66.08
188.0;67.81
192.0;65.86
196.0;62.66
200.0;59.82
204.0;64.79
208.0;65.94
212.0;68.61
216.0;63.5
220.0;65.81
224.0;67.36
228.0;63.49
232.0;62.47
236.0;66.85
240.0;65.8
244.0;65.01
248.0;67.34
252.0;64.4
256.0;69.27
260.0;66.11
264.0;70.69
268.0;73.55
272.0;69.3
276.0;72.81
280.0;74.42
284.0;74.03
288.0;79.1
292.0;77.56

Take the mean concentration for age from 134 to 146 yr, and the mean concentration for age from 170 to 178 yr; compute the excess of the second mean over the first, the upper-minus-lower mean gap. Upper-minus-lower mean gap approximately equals 8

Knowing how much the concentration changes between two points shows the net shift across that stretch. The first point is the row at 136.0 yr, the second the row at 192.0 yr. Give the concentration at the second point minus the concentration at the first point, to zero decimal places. 10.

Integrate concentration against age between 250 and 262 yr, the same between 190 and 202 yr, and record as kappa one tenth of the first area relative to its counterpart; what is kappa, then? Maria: 0.106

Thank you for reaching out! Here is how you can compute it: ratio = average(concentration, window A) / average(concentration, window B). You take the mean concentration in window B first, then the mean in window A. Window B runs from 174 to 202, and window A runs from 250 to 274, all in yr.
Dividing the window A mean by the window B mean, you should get 1.08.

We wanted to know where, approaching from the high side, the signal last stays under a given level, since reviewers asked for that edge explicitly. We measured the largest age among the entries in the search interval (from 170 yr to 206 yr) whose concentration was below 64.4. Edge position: 200.0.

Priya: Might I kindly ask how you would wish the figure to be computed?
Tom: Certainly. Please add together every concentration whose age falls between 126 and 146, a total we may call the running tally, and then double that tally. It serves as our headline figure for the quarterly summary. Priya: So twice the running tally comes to 577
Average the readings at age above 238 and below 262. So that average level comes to 66.3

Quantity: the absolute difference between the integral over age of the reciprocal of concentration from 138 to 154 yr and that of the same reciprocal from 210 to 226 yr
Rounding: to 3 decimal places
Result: 0.025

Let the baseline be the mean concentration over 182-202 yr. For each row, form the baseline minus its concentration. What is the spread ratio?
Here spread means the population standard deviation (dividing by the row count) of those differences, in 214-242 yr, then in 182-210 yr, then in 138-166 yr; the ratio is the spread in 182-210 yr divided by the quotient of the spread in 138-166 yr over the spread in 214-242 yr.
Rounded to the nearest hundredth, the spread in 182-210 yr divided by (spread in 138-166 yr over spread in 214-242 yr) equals 0.75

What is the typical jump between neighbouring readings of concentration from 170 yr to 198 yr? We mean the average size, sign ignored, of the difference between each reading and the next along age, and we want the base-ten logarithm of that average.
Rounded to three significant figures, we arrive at 0.421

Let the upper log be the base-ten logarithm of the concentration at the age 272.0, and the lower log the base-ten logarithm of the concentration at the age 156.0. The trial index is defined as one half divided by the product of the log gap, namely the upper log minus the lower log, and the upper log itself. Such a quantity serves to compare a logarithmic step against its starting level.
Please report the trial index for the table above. 11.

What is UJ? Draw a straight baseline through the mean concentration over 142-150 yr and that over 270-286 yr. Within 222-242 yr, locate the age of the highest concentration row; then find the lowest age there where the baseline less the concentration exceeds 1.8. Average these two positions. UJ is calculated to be 226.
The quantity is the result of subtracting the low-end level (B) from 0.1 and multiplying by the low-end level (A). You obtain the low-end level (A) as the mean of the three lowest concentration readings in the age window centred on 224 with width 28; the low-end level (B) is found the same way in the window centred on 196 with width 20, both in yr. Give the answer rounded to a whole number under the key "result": -3936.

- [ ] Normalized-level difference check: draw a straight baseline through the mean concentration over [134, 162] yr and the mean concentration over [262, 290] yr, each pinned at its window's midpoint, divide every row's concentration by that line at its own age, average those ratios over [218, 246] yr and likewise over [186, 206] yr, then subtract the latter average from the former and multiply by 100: -3.3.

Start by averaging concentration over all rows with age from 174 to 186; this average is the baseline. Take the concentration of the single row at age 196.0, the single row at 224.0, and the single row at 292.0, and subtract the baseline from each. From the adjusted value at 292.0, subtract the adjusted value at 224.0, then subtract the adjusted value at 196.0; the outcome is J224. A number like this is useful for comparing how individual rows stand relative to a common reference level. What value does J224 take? 12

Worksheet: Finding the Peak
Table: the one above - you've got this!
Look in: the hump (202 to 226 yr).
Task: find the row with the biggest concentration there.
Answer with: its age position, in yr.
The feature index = 212.0 yr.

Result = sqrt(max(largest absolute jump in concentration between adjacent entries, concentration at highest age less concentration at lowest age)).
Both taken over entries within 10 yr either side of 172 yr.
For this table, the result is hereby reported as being 3.18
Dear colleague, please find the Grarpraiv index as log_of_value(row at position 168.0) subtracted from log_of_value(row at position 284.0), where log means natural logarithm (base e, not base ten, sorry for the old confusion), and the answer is 0.13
